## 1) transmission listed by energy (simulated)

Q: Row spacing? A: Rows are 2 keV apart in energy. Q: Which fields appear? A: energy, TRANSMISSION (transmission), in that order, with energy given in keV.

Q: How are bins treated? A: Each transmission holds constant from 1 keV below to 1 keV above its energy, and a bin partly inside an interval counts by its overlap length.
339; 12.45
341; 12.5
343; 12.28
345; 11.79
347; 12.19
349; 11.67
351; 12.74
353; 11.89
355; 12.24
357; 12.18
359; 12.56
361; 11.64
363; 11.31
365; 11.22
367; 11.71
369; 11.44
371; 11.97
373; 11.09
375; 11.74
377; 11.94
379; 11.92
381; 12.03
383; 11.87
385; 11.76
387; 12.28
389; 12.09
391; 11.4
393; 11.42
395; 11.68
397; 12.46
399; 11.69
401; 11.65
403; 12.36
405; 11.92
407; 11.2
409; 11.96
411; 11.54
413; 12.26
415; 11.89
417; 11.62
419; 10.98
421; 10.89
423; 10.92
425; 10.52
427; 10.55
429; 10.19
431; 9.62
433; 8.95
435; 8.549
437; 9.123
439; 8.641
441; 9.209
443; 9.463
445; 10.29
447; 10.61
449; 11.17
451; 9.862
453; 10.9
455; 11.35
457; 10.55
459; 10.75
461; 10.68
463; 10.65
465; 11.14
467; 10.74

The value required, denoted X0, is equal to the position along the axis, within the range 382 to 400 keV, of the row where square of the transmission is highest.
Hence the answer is 397 keV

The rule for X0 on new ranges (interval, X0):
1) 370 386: 381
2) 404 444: 413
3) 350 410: 351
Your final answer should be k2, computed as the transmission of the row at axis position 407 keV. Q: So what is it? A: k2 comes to 11.2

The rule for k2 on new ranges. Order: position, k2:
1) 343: 12.28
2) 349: 11.67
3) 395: 11.68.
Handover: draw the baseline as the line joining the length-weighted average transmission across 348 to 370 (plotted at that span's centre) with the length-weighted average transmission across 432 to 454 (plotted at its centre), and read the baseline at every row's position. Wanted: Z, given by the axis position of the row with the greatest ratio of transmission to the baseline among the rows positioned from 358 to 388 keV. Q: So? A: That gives 387 keV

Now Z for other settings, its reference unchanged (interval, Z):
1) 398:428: 413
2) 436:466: 465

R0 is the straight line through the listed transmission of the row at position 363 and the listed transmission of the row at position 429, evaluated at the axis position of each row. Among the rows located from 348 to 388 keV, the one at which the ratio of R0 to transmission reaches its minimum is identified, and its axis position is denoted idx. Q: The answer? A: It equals 387 keV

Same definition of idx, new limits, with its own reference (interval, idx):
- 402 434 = 413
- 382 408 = 403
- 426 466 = 455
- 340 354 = 351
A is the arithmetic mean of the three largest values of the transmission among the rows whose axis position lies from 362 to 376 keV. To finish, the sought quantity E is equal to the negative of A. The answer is -11.8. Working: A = 11.8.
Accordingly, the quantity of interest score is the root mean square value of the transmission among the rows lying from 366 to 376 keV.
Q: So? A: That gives 11.6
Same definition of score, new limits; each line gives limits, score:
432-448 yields 9.4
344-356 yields 12.1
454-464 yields 10.8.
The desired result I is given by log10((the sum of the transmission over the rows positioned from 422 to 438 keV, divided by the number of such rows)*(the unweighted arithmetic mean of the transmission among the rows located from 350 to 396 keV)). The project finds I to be 2.06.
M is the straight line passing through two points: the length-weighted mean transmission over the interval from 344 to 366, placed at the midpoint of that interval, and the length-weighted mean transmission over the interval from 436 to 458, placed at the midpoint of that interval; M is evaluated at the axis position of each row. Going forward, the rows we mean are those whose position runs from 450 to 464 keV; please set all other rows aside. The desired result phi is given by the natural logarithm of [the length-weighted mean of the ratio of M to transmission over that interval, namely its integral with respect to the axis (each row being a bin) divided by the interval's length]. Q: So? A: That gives -0.073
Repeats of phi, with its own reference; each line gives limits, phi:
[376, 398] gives -0.050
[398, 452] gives -0.001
